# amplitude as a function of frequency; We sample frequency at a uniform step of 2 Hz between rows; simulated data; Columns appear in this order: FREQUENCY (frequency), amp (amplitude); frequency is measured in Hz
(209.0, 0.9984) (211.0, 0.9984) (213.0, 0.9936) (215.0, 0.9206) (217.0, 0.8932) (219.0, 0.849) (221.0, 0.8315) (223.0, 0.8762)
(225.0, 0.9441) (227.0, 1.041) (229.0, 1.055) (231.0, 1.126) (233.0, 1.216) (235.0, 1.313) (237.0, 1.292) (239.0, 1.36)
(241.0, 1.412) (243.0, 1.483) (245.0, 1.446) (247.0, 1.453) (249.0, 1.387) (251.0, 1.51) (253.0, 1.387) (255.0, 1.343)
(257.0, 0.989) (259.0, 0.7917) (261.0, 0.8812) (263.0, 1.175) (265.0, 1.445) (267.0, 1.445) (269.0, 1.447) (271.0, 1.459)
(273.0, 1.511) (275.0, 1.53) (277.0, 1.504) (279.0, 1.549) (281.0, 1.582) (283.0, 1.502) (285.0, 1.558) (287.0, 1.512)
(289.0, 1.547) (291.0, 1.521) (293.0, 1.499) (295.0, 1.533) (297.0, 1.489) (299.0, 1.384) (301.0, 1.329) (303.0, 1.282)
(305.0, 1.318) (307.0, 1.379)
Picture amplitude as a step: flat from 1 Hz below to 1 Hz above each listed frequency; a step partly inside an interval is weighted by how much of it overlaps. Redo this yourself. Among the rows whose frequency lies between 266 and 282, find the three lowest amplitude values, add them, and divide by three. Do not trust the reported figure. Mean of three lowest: 1.45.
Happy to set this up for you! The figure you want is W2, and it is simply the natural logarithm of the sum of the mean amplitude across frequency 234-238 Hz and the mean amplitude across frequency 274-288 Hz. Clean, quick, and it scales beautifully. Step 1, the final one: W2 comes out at 1.04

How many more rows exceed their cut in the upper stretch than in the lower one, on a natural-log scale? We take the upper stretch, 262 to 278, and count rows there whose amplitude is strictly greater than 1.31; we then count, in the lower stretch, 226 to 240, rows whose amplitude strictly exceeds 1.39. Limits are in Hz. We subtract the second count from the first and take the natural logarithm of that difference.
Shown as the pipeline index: 1.9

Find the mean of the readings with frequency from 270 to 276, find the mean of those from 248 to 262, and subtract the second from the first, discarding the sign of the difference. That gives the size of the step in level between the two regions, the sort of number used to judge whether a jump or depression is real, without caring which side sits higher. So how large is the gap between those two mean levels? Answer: 0.3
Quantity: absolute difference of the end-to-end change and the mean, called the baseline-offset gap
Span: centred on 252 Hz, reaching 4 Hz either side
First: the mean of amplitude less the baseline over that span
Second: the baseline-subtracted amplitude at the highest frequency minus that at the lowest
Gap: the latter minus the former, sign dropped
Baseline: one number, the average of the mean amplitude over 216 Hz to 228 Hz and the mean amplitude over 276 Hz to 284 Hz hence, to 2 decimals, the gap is 0.23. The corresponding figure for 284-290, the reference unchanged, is 0.33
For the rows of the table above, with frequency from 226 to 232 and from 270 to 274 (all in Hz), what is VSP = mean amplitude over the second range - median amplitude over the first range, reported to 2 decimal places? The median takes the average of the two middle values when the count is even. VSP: 0.43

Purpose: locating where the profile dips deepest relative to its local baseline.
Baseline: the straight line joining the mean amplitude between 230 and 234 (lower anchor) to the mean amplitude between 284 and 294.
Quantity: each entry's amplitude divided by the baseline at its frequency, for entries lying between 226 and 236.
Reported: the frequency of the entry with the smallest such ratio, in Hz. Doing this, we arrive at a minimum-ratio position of 227.0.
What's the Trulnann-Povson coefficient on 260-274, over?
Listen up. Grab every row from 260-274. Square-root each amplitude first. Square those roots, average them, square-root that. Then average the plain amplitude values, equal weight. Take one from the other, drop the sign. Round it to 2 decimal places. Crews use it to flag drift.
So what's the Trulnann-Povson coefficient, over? 0.18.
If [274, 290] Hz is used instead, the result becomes 0.30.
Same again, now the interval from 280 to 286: 0.30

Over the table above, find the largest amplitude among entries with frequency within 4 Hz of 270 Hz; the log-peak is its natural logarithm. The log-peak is 0.41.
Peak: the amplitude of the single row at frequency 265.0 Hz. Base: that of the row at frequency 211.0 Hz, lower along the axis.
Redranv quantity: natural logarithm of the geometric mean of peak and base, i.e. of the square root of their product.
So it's 0.18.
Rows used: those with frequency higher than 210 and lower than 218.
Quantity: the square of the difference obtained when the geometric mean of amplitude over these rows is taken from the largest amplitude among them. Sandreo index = 0.0023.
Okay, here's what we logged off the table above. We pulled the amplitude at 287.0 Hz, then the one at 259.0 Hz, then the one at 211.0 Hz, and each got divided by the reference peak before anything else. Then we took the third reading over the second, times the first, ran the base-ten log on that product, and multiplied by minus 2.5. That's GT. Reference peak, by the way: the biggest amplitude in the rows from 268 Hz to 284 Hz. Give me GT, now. -0.2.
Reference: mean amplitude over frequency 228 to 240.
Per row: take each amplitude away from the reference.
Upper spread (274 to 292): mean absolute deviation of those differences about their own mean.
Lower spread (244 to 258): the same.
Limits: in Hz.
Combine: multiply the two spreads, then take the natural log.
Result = -6.0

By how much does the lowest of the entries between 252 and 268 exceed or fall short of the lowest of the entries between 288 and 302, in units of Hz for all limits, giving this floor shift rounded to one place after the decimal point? -0.5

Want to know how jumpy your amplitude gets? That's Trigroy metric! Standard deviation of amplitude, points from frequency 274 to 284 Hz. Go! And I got 0.03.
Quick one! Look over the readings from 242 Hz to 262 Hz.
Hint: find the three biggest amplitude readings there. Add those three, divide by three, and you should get 1.48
